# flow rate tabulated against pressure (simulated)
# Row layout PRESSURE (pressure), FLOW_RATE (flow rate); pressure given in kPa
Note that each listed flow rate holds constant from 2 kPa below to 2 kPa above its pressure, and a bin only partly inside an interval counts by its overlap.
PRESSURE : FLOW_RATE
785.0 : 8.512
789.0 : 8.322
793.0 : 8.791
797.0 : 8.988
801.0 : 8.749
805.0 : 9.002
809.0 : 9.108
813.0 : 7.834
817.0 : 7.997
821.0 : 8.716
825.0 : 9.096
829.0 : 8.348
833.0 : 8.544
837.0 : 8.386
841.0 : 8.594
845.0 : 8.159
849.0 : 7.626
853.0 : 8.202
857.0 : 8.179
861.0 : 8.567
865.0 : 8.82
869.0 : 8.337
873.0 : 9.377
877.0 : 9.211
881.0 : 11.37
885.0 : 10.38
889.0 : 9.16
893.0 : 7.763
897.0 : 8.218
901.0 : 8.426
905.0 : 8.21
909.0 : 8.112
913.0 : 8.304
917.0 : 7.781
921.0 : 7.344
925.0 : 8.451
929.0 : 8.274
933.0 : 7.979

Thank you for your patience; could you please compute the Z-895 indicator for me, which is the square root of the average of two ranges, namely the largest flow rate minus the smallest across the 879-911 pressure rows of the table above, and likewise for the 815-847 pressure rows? 1.5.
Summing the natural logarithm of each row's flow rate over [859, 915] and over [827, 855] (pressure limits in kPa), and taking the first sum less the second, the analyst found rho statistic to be 16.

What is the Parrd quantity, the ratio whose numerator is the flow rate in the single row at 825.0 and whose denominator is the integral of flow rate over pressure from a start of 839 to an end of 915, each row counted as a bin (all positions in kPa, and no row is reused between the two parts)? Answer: 0.0138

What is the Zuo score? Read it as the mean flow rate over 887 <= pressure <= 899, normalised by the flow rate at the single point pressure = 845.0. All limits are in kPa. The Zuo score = 1.03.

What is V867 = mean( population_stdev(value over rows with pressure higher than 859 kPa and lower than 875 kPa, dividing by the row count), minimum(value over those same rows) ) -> 4.36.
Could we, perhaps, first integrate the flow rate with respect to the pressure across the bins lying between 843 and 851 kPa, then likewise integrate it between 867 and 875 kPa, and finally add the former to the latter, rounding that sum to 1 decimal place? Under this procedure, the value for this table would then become 134.0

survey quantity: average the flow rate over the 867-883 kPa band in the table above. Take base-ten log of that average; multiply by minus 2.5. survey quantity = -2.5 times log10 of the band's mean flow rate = -2.45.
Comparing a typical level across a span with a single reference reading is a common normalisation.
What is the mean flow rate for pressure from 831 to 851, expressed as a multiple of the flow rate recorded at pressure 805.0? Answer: 0.92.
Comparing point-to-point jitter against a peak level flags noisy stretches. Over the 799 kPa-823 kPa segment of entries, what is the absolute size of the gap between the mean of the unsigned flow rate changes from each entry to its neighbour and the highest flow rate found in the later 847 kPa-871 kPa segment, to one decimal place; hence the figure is 8.3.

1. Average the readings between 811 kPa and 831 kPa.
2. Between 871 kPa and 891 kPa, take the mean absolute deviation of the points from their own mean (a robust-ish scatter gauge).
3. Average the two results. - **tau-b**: 4.6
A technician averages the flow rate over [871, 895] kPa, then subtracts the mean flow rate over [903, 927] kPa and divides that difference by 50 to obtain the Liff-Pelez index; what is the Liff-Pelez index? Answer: 0.030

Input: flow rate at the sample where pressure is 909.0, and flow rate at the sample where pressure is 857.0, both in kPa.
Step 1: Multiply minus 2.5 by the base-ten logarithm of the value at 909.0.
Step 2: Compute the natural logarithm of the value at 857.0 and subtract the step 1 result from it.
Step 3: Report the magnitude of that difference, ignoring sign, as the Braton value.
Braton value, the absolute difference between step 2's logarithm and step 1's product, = 4.37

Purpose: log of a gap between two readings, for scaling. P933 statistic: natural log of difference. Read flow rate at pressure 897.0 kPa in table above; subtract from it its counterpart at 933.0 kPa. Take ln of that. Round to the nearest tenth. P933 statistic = -1.4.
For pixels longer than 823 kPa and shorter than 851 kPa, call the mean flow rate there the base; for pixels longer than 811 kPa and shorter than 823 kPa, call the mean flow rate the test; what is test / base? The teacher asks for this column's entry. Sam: 0.97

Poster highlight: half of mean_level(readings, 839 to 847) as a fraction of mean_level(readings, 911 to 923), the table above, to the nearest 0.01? 0.54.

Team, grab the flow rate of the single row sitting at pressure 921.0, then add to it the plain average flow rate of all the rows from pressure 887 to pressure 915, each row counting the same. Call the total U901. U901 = 15.7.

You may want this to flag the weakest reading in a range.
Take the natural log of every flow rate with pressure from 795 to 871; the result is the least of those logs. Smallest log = 2.03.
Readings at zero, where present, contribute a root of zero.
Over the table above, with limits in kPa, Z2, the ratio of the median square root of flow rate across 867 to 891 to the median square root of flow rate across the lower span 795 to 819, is 1.02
